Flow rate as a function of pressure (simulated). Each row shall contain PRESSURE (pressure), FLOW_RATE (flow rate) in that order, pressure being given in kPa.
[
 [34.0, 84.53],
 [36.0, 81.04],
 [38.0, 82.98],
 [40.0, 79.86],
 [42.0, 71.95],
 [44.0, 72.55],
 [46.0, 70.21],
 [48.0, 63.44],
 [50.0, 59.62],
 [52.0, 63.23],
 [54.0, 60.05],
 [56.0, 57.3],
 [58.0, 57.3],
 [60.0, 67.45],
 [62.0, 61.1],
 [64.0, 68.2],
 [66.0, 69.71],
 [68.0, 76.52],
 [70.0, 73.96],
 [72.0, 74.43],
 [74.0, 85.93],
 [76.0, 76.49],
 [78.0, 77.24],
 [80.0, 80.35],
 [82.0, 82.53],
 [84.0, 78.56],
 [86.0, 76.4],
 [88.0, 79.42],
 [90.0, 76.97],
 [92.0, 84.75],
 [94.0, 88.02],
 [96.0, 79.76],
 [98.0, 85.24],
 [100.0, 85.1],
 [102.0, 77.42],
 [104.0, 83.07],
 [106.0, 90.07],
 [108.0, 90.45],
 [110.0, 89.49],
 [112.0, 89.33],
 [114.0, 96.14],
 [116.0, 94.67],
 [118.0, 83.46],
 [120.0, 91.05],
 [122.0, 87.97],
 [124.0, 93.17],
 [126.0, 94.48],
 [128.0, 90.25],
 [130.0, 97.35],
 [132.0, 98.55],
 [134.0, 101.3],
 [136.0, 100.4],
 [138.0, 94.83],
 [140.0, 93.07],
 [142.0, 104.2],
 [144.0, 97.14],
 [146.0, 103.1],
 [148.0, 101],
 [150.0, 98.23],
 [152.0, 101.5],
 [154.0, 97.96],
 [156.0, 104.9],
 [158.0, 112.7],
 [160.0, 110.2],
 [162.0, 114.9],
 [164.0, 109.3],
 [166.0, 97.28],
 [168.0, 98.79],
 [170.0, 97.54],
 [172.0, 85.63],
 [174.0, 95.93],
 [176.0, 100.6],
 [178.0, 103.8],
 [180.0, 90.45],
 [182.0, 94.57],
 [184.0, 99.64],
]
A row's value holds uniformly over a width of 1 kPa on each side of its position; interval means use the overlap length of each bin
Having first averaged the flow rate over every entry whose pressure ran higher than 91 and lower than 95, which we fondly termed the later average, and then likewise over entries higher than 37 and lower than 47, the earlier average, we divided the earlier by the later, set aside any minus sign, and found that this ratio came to 0.874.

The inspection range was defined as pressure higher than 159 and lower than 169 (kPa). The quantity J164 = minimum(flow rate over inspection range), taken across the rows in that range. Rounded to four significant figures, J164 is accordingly 97.28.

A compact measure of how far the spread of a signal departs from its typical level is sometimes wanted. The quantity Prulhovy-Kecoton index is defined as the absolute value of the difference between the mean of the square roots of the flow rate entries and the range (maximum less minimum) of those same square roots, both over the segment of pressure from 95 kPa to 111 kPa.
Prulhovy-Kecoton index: 8.5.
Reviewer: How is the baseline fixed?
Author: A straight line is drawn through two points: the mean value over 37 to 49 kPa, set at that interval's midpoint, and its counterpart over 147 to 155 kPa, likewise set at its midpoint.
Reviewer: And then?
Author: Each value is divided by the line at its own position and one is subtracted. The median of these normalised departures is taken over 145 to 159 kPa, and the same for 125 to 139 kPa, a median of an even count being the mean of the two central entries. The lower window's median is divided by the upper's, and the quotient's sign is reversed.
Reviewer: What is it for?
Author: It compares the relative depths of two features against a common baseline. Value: -1.4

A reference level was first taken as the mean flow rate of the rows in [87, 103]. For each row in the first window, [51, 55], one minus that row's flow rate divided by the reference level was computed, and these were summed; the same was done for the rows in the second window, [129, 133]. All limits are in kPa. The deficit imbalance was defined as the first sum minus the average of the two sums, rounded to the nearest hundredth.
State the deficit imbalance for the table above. 0.44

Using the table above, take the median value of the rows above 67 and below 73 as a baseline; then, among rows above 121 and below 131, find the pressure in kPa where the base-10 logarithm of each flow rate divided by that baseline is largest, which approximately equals 130.0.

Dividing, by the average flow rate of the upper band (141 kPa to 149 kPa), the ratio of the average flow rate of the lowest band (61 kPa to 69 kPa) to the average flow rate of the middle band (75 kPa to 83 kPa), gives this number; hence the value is 0.0086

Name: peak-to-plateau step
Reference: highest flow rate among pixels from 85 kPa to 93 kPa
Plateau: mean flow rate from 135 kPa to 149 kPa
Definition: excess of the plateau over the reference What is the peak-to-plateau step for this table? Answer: 14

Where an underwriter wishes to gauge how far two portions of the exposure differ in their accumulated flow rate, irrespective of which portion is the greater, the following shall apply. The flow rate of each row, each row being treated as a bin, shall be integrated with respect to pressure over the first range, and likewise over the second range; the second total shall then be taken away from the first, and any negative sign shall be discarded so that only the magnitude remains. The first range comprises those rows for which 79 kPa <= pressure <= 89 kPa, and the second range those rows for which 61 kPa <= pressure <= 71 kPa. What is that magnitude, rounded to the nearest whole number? 96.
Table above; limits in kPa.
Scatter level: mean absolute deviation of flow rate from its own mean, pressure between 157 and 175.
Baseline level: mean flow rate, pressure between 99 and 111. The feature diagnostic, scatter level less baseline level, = -78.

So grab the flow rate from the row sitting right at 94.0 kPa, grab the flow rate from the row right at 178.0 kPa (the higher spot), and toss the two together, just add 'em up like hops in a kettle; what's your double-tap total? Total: 192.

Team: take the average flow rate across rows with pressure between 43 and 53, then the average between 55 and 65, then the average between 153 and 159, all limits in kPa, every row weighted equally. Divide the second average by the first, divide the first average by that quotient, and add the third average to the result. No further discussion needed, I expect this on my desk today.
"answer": 175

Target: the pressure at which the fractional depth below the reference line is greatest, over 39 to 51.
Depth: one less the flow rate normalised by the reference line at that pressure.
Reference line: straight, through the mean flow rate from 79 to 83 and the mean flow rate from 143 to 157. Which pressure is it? 50.0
